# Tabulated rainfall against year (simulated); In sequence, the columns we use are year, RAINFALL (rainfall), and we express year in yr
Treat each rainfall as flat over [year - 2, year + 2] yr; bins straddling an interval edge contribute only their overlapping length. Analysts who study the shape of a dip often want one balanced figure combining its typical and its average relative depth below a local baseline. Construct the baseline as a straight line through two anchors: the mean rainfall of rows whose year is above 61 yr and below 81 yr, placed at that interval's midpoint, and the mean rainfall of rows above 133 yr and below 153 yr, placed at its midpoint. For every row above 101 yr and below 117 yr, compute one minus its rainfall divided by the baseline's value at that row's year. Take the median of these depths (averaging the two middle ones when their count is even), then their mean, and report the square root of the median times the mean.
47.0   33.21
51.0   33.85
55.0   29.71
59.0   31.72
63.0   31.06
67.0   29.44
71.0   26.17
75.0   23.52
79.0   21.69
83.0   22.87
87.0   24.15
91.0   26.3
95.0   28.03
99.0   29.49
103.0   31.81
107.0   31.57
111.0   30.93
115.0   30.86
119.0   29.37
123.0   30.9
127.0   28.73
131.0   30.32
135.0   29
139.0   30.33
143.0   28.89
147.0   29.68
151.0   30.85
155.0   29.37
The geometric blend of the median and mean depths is 0.11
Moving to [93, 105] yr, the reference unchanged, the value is 0.07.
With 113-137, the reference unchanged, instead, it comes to 0.03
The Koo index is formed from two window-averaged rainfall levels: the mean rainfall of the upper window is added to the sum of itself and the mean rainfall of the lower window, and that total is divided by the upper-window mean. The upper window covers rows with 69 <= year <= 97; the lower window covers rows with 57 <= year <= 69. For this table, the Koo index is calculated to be 3.25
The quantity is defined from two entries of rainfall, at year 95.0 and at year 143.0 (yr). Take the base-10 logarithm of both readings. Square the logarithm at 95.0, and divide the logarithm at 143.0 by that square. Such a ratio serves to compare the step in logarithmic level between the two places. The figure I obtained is 0.697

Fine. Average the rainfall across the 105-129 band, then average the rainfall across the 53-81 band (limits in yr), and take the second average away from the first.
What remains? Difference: 2.8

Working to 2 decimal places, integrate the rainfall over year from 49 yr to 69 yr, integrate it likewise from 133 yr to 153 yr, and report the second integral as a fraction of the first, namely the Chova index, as 0.95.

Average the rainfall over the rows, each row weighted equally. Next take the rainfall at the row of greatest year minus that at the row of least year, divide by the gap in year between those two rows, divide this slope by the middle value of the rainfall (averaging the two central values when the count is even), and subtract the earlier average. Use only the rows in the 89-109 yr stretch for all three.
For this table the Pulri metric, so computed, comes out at -29.4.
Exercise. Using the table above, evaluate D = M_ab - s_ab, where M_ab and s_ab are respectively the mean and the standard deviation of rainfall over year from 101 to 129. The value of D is 29.5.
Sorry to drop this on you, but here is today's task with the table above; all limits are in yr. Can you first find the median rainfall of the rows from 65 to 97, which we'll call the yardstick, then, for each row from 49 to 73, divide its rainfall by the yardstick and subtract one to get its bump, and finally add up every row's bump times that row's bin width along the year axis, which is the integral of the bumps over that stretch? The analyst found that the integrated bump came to 4.9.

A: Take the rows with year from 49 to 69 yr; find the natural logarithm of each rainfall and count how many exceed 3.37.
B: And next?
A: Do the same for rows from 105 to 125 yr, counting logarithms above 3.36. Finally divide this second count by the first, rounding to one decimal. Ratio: 1.0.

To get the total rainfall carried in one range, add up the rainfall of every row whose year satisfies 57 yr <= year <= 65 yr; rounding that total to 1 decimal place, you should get 62.8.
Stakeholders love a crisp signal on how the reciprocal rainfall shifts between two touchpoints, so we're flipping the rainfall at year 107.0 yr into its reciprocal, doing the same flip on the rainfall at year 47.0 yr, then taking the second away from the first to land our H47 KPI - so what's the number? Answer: 0.0016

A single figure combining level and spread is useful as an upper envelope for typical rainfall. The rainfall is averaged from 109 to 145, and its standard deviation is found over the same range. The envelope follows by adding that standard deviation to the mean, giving 30.8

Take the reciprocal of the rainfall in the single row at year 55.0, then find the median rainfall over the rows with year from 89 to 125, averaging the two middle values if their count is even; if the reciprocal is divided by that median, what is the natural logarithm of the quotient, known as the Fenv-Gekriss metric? -6.82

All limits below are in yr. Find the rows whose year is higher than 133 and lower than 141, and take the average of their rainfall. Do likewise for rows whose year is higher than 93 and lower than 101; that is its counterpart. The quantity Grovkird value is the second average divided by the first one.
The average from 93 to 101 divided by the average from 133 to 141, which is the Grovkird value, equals 0.97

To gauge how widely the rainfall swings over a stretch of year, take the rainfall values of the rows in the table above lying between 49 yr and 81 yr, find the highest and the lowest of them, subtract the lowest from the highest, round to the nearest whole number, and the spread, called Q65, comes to 12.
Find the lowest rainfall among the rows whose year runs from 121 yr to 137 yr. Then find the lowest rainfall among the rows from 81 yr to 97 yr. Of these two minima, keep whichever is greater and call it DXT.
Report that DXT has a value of 28.7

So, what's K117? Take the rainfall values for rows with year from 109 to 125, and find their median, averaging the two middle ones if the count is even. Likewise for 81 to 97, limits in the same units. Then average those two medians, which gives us 28.1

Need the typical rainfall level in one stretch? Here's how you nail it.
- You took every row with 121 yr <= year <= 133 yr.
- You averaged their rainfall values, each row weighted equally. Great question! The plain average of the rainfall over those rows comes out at 30.0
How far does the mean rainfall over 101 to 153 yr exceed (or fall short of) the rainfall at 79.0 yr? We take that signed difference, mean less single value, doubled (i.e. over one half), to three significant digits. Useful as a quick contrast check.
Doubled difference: 17.1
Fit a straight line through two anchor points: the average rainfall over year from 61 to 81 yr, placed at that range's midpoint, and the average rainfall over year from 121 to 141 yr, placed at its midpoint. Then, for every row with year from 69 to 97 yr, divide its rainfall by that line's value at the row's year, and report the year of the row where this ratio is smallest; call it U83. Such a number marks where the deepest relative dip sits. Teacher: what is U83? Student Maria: 79.0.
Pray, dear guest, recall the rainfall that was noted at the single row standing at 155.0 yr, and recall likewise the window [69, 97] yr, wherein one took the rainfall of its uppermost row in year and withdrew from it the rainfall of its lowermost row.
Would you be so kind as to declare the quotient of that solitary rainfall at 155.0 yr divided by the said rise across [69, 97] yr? 16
